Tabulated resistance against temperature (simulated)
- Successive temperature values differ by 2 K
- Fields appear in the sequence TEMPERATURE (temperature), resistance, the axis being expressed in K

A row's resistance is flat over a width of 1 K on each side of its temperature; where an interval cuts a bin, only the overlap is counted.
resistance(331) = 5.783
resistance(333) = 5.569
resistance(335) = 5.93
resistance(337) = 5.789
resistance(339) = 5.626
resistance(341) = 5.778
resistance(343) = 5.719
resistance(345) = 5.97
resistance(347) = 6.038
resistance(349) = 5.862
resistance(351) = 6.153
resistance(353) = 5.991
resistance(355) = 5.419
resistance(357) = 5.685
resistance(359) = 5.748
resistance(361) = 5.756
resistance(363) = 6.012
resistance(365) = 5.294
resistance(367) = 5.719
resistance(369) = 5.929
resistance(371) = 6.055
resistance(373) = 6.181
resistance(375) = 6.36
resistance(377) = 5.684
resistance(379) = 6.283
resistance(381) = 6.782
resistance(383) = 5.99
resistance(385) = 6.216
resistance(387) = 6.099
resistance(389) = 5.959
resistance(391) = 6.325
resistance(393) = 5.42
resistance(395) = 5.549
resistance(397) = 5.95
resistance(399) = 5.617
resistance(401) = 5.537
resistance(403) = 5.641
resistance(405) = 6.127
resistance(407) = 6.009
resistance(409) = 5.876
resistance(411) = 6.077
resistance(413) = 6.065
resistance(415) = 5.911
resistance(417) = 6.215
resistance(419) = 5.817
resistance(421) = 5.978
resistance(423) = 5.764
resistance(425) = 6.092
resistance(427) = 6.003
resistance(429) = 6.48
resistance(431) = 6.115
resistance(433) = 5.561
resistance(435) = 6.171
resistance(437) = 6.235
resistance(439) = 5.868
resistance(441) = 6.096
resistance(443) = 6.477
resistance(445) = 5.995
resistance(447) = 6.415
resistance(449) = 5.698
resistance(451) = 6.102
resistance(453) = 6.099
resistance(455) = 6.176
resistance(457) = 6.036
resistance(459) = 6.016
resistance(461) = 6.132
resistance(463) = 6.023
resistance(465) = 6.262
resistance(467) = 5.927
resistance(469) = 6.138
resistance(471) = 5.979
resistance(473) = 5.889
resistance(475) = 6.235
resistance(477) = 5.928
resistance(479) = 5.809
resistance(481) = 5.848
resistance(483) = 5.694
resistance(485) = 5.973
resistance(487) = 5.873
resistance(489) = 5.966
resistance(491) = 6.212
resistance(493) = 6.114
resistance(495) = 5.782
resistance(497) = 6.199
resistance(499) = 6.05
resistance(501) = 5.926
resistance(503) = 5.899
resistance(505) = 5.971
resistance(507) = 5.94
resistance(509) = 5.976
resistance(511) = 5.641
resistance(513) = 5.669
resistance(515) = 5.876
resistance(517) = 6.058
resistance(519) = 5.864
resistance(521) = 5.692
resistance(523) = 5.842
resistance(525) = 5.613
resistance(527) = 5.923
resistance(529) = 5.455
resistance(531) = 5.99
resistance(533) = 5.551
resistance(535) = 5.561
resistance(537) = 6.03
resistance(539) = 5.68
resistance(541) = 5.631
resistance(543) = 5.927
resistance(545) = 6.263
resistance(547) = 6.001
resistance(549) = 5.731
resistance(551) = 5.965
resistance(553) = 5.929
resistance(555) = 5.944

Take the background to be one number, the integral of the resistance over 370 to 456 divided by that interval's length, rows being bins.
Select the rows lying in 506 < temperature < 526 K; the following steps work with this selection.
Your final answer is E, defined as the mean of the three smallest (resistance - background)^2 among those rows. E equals 0.0036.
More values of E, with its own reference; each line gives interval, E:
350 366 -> 0.0059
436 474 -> 0.0001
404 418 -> 0.0015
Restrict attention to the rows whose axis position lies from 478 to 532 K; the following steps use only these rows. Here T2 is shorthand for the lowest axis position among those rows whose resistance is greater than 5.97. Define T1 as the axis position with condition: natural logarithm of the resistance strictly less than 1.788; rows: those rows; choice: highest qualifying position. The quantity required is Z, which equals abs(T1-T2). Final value 44 K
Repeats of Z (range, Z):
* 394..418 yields 10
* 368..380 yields 6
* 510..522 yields 4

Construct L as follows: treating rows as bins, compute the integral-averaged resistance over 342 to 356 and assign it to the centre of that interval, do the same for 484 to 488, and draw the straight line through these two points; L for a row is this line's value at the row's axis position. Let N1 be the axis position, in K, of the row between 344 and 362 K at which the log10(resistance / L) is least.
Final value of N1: 355 K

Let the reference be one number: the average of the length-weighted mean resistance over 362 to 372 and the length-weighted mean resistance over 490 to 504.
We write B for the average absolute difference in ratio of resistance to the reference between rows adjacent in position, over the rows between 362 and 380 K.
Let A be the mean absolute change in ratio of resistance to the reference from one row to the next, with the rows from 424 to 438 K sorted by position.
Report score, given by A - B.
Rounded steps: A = 0.061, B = 0.065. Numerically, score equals 0.00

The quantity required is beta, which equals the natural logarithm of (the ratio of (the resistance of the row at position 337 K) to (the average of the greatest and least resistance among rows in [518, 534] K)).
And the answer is 0.012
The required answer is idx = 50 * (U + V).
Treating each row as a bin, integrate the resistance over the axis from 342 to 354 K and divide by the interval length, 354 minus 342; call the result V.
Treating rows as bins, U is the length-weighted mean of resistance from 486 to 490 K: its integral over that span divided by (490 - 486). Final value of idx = 594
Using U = 5.92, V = 5.96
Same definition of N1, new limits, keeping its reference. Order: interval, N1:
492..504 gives 495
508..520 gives 511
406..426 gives 423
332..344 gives 333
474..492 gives 483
